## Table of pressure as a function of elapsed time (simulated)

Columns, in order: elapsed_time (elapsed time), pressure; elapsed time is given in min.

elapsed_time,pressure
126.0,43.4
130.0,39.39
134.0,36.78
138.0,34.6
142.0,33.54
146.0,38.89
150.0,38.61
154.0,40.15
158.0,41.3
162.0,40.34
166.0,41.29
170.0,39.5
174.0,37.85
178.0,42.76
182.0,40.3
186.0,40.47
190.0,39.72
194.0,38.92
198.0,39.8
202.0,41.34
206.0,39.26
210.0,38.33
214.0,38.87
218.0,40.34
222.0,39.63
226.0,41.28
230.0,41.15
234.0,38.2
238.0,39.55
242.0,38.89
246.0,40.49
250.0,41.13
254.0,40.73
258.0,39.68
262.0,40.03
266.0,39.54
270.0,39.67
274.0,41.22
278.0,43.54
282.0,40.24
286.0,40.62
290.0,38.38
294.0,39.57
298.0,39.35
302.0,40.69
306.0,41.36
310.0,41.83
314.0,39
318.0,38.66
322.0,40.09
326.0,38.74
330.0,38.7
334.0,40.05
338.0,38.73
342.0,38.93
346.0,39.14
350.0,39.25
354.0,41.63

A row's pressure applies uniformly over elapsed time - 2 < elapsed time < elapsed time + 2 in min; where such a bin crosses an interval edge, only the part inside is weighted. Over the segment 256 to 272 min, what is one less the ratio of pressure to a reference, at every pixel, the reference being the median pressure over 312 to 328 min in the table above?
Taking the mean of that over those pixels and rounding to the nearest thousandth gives -0.022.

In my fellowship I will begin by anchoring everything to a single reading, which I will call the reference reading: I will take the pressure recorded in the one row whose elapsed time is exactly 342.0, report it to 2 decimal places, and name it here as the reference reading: 38.93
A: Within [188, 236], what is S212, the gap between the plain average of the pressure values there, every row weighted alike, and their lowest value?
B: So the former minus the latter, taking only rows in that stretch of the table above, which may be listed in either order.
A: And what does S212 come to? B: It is 1.5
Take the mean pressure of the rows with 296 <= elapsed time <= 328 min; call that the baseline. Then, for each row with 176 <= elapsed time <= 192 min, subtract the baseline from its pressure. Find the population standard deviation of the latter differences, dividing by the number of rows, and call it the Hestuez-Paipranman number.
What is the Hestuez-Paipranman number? 1.2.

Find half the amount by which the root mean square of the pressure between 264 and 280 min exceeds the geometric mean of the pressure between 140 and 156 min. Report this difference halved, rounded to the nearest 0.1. 1.7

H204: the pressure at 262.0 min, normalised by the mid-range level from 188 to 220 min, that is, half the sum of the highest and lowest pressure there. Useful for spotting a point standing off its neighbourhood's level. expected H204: 1.00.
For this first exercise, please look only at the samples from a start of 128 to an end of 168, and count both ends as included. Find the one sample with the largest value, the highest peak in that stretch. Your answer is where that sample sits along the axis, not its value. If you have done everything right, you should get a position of 158.0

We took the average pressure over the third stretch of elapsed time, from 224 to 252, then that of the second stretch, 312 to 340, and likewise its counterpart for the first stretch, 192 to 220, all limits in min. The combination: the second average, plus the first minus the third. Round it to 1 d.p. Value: 38.6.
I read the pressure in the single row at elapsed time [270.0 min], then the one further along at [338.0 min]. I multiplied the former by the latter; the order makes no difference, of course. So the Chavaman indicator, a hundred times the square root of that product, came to 3920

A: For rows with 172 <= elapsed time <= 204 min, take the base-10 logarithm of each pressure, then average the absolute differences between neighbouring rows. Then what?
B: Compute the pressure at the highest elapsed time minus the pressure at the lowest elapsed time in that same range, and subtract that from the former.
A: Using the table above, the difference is -3.5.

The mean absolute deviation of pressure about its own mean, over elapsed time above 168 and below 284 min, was 0.96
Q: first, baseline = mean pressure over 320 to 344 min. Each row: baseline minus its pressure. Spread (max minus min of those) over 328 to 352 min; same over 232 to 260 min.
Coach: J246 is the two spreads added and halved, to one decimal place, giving 2.1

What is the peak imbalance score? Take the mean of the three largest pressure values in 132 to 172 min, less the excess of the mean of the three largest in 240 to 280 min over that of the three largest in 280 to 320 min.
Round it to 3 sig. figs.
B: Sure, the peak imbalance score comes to 40.3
